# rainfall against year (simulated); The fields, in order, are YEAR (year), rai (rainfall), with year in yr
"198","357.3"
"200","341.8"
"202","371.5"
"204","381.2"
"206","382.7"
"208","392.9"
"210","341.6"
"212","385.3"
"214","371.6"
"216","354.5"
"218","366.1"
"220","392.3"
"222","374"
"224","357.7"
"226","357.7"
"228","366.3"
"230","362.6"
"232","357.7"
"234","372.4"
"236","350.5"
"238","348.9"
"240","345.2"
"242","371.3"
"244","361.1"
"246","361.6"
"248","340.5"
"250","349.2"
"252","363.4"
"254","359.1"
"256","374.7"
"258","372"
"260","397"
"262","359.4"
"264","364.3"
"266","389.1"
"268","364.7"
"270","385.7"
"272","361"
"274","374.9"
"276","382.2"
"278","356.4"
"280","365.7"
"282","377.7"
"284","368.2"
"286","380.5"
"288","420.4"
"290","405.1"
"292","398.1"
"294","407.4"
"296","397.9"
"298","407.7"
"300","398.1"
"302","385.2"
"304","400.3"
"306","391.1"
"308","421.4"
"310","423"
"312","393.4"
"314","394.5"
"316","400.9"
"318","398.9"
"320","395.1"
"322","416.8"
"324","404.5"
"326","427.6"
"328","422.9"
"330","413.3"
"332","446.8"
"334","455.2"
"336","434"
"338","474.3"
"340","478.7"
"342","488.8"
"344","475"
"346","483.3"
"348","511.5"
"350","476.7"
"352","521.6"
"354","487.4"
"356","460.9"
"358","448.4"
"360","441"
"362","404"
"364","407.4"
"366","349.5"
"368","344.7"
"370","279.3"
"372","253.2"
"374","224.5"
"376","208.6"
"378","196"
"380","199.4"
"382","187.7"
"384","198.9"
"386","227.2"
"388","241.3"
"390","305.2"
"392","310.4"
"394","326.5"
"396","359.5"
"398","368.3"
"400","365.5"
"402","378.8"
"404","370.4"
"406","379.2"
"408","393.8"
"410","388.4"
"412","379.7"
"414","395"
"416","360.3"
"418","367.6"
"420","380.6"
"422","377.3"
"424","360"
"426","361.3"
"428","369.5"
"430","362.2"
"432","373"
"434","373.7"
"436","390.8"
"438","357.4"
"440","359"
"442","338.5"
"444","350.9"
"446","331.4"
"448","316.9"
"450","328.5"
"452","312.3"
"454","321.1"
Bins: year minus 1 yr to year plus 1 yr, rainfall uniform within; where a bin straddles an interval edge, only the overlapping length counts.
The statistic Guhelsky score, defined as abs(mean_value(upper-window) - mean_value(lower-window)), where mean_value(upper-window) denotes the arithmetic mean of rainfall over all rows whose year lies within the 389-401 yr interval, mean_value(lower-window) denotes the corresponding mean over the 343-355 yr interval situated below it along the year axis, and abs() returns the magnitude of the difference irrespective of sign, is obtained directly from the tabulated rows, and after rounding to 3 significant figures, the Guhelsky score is 153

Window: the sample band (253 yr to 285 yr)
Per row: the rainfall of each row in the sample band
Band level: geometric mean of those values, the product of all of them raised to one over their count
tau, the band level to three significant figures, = 372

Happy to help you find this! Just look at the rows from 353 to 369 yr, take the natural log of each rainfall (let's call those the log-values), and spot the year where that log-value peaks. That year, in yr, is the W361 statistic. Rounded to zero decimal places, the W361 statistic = 354 yr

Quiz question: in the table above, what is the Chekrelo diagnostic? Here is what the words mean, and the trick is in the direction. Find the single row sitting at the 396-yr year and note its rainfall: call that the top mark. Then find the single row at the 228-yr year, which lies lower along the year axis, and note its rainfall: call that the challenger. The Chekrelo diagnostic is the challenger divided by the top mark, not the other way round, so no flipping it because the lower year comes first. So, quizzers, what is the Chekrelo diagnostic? 1.02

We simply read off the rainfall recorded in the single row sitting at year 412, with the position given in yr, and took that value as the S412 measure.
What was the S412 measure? 379.7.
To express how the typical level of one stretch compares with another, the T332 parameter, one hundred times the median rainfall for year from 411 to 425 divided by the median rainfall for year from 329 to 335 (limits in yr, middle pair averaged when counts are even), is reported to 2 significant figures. 84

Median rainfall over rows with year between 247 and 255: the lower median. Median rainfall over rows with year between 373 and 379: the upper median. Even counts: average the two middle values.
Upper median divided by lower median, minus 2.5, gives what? -1.91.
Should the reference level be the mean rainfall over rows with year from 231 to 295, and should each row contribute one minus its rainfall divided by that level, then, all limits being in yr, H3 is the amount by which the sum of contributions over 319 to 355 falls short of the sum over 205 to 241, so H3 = 4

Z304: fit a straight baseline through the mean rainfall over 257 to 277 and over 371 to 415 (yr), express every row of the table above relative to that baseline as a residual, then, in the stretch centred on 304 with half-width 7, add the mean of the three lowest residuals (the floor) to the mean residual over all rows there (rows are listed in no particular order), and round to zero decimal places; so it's 87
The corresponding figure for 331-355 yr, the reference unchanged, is 255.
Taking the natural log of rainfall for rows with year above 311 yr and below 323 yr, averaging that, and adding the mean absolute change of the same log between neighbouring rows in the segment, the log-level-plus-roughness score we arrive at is 6.01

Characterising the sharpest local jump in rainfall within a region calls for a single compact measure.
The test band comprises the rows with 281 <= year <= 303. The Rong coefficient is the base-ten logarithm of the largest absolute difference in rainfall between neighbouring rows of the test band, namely 1.60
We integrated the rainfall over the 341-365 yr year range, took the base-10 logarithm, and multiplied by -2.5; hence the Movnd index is -10.1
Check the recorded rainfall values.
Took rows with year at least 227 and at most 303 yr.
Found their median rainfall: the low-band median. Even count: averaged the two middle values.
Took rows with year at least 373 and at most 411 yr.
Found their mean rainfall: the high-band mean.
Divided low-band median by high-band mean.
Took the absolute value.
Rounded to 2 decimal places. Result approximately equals 1.25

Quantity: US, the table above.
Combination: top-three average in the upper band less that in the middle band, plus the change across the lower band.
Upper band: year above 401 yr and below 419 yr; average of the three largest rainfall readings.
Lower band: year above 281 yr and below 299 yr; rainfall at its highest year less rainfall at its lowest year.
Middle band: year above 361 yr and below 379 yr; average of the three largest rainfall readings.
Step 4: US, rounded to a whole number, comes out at 35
